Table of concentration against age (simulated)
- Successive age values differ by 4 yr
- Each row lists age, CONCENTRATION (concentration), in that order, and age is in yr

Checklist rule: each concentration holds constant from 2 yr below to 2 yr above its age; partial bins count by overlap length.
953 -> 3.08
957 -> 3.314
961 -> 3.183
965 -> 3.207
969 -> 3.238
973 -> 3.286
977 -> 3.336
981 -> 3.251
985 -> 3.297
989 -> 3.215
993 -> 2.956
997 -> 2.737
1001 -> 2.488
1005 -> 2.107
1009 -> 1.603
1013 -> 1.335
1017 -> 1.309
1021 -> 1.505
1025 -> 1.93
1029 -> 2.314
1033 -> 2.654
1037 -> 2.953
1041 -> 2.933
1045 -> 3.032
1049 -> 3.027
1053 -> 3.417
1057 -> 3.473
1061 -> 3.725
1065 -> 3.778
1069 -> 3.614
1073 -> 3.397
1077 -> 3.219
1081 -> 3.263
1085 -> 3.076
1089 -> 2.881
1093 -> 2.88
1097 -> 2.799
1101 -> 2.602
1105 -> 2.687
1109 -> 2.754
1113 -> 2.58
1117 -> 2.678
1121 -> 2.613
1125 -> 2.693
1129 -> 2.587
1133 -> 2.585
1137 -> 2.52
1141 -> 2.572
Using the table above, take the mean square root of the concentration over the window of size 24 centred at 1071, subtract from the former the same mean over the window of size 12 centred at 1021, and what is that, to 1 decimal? 0.6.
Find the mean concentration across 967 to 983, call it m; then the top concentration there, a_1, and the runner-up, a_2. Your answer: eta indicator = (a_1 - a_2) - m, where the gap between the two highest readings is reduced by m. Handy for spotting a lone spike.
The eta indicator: -3.2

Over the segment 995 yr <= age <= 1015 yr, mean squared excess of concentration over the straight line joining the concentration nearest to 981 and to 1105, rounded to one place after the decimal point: 1.4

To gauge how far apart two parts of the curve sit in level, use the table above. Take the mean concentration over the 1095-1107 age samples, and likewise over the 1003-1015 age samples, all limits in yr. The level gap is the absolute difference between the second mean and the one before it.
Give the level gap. 1.0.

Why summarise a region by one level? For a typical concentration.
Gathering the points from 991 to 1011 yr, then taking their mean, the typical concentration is 2.4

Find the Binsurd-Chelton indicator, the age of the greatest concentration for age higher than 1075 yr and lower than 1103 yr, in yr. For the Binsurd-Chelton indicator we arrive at 1081 yr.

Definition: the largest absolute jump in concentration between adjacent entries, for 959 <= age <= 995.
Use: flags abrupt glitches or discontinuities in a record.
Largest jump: 0.26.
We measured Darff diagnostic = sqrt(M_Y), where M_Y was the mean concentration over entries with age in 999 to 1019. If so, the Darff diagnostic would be 1.33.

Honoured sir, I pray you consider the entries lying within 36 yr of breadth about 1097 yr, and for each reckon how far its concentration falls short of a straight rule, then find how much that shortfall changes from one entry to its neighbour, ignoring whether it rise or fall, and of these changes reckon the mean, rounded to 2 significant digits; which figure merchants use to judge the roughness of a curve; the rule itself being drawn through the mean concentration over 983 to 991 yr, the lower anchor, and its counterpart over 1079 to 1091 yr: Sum 0.12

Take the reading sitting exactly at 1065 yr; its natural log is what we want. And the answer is 1.3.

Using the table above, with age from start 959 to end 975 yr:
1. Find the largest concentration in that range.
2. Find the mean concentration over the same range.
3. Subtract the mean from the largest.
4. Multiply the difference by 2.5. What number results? 0.14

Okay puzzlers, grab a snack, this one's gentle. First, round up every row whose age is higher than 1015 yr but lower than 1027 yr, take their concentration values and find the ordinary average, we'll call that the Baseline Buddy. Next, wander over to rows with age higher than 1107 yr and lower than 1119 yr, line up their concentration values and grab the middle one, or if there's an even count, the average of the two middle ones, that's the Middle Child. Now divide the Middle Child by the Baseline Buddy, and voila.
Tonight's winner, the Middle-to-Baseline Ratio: 1.69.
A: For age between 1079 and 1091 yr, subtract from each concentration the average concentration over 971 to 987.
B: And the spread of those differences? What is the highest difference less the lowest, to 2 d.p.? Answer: 0.38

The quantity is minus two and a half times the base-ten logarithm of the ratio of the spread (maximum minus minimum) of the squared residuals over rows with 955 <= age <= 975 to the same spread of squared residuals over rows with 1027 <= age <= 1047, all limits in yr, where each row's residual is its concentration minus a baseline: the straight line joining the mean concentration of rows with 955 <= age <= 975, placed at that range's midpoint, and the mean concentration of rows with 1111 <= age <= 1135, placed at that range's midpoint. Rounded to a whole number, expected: 5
